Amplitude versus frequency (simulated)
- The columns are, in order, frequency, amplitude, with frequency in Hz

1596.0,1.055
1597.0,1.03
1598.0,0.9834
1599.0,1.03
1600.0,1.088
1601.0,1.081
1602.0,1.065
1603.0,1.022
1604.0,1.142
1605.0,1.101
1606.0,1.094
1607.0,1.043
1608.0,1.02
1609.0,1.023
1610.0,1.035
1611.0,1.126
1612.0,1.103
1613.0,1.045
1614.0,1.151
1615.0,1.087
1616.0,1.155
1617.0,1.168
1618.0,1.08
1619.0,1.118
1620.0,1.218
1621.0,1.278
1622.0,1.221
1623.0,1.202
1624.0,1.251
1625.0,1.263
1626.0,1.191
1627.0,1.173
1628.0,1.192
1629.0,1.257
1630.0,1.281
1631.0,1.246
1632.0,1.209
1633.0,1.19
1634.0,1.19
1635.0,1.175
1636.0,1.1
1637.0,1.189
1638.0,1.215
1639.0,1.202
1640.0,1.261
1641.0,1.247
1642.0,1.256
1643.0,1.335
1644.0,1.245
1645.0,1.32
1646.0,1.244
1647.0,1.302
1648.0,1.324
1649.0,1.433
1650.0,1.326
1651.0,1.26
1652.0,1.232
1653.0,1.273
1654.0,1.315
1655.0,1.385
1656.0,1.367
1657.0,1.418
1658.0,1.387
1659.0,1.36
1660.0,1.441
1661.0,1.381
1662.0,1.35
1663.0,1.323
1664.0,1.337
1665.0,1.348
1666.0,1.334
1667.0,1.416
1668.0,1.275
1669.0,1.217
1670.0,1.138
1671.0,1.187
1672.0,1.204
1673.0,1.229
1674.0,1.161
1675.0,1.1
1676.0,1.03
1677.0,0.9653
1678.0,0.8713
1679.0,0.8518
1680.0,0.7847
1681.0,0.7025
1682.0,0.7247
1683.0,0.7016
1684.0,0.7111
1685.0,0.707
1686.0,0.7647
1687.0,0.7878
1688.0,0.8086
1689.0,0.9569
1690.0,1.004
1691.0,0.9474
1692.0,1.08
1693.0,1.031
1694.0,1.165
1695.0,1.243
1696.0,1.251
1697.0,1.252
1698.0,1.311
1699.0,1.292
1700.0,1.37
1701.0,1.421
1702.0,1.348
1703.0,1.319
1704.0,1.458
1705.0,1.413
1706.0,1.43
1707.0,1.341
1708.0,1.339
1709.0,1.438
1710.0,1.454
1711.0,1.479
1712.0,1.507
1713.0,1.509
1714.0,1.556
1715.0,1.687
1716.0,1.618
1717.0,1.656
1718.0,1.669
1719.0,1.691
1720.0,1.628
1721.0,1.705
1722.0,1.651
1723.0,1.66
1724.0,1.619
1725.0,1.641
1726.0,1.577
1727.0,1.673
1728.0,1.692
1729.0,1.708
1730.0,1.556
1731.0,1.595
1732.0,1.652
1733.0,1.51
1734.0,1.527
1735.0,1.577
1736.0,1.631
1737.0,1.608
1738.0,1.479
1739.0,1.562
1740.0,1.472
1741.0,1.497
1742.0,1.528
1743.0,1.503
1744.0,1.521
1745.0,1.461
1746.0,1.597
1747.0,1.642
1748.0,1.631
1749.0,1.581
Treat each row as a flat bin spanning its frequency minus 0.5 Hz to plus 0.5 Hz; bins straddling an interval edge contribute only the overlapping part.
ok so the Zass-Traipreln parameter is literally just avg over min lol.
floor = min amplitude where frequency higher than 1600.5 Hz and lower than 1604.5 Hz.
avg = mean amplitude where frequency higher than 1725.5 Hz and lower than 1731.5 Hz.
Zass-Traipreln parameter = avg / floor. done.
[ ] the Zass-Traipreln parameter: 1.60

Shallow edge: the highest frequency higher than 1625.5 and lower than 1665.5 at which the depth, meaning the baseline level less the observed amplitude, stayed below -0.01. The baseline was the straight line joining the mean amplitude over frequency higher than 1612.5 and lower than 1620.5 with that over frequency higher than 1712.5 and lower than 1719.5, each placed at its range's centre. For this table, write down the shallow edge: 1661.0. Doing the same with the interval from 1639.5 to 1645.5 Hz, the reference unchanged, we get 1645.0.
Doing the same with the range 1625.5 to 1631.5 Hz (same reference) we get 1631.0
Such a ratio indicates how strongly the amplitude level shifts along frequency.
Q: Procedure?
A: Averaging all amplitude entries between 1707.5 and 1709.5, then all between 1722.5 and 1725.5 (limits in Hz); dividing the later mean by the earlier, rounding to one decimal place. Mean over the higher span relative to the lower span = 1.2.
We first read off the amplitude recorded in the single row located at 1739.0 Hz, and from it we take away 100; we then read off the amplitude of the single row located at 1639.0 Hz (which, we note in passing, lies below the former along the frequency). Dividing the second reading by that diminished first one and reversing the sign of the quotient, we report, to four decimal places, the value 0.0122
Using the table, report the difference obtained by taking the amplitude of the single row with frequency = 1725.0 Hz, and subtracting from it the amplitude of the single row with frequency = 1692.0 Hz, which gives 0.6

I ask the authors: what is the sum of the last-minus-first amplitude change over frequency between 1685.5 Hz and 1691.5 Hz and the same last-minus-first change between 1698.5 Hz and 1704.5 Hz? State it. 0.35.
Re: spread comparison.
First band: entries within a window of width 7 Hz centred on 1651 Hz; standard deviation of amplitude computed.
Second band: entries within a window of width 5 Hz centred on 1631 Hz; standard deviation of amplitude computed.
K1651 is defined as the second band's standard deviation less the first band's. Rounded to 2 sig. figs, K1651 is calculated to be -0.028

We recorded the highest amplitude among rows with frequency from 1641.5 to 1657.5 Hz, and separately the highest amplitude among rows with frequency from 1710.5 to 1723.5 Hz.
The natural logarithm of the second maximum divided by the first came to 0.17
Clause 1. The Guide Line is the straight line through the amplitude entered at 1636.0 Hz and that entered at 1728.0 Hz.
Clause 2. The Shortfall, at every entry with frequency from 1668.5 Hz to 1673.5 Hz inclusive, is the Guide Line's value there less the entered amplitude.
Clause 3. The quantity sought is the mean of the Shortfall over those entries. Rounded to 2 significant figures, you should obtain 0.13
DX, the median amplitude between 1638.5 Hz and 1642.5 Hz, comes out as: 1.3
